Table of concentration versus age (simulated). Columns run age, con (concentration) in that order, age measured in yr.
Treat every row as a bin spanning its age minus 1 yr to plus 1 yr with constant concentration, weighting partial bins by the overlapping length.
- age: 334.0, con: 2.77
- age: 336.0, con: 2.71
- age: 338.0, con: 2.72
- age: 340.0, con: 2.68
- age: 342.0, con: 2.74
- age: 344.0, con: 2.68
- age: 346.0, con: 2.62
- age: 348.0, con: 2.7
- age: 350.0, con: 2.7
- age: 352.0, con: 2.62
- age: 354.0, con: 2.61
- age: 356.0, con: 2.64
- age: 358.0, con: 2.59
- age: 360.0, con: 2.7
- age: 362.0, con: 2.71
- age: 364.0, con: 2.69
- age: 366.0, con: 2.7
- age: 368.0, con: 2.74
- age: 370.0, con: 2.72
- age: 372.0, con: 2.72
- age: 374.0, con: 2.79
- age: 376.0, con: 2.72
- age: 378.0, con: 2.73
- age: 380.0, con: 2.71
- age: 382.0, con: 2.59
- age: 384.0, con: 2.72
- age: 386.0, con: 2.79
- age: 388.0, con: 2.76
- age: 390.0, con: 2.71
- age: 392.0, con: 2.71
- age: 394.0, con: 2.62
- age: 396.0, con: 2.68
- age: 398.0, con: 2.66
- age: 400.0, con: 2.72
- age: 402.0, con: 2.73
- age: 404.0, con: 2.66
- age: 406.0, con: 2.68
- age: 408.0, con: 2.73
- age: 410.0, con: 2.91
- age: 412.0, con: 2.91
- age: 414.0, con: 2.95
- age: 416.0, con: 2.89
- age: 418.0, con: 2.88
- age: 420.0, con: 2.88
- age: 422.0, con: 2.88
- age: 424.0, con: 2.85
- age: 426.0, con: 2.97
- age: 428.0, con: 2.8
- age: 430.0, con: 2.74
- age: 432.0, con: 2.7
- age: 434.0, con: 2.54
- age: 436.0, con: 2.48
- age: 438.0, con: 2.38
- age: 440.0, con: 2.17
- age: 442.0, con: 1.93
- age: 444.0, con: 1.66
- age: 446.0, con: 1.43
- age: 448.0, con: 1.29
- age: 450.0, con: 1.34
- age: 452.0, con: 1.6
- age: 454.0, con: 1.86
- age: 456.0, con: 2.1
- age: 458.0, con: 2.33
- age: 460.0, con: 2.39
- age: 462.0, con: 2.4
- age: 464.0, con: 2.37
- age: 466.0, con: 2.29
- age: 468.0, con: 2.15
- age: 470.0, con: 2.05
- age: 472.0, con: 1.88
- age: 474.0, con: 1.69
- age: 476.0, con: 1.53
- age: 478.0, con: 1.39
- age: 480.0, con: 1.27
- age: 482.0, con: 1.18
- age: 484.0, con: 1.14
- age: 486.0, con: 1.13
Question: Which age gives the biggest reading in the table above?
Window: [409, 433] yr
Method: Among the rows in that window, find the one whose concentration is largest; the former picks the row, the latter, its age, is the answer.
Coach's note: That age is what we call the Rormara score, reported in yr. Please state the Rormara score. 426.0 yr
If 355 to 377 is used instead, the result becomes 374.0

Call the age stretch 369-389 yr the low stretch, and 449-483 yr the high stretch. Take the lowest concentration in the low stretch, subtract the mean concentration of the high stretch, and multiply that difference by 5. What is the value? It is 3.6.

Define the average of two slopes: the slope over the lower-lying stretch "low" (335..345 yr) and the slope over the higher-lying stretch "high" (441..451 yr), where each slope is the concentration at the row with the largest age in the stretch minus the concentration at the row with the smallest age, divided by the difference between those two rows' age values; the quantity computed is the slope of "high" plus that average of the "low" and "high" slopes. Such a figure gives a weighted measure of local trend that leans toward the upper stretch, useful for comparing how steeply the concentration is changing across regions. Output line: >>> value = -0.11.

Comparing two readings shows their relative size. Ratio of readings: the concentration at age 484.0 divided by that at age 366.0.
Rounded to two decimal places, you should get 0.42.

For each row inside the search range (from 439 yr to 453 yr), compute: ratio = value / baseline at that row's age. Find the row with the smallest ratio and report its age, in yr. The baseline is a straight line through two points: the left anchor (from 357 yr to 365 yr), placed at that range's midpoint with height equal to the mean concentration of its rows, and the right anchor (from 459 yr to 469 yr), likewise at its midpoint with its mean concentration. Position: 448.0 yr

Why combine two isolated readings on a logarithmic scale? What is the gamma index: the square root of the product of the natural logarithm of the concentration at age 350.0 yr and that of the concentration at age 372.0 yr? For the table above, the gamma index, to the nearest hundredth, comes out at 1.00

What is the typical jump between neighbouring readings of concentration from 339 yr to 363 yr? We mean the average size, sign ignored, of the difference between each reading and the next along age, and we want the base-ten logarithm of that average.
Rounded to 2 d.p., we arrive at -1.30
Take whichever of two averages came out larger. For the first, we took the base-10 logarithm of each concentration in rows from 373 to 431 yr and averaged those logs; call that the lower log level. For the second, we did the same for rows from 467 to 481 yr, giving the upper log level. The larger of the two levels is 0.442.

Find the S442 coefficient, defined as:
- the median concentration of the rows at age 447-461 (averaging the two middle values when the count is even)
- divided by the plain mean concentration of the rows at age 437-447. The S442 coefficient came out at 0.97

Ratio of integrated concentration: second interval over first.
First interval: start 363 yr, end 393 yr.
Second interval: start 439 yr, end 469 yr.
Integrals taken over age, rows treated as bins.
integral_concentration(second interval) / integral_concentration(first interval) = 0.72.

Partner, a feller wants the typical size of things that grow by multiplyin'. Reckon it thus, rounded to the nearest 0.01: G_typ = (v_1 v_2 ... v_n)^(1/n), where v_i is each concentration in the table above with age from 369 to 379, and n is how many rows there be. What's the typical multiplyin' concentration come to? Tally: 2.74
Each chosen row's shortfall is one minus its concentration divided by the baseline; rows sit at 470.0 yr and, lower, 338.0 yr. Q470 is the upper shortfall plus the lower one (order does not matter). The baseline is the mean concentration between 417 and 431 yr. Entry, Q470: 0.33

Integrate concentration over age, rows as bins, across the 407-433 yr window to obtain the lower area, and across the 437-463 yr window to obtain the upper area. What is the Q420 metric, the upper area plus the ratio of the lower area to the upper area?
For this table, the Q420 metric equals 51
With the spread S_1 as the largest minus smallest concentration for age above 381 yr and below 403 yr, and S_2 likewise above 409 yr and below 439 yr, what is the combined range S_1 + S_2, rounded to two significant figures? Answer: 0.79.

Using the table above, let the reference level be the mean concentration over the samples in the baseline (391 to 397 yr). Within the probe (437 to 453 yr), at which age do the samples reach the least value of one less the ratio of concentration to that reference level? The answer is 438.0 yr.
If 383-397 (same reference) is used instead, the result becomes 386.0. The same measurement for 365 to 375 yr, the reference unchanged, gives 374.0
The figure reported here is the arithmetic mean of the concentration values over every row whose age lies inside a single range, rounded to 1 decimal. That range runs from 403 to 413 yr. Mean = 2.8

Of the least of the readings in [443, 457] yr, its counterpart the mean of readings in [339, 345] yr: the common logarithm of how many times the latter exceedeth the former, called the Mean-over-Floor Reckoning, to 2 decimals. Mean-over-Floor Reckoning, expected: 0.32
